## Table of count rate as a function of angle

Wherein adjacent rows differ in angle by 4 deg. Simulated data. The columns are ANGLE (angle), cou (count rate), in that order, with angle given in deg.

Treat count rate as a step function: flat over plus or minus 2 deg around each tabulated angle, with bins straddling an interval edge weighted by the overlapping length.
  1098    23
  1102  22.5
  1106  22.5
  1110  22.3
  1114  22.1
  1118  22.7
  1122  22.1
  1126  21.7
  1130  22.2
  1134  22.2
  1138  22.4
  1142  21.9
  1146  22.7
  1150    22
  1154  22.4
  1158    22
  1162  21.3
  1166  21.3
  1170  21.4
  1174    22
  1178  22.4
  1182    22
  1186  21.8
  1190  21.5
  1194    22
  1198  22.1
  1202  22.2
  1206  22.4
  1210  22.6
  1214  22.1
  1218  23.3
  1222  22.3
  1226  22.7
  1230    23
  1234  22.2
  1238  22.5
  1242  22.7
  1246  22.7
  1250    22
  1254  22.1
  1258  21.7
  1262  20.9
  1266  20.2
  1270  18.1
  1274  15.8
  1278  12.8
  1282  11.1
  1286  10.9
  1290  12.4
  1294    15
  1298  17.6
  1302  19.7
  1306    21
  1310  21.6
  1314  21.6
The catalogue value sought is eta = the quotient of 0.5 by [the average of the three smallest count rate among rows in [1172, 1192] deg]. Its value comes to 0.0230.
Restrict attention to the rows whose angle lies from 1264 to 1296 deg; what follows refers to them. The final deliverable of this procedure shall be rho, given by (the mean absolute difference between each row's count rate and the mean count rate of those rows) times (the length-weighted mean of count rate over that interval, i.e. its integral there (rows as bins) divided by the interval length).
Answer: 39.8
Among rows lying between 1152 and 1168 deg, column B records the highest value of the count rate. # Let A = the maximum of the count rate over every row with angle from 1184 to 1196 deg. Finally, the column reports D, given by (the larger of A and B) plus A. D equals 44.4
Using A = 22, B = 22.4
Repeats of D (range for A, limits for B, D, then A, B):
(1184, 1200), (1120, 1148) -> 44.8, 22.1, 22.7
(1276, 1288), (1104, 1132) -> 35.5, 12.8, 22.7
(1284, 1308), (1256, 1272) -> 42.7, 21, 21.7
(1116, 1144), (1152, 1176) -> 45.4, 22.7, 22.4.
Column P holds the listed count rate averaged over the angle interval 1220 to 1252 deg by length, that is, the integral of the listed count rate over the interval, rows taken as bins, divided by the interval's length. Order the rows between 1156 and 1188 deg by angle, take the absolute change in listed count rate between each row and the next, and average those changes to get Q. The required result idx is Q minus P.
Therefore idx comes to -22.2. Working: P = 22.5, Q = 0.34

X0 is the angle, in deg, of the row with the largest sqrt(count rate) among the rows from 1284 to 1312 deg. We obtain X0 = 1310 deg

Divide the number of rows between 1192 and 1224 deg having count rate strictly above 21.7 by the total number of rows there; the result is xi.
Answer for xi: 1.00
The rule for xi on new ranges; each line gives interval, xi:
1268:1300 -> 0.00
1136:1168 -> 0.75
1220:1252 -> 1.00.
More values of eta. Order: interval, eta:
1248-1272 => 0.0253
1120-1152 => 0.0229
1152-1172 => 0.0234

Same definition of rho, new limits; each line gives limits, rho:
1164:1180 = 9.3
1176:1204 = 4.4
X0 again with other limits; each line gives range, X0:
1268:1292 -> 1270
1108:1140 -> 1118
